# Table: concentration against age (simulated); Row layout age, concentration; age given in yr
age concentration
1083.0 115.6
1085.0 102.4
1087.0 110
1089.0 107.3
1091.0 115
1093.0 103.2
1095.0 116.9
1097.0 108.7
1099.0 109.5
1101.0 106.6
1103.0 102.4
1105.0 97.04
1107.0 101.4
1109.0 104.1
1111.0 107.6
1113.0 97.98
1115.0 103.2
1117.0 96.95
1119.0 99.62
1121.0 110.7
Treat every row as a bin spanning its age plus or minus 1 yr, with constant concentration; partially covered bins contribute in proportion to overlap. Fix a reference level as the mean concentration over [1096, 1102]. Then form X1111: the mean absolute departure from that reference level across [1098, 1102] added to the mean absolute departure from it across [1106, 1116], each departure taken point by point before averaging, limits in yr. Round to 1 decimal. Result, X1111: 6.9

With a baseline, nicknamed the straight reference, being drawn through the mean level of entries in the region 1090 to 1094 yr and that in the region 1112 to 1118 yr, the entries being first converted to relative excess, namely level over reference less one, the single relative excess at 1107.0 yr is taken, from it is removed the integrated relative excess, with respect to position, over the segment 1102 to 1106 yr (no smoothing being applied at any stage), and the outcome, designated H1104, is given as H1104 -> 0.2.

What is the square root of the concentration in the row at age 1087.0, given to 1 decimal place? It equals 10.5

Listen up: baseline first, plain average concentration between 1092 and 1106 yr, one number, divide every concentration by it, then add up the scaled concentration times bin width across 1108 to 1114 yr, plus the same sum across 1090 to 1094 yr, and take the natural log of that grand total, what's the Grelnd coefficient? 2.30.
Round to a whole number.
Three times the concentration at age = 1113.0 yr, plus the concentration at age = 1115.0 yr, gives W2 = 397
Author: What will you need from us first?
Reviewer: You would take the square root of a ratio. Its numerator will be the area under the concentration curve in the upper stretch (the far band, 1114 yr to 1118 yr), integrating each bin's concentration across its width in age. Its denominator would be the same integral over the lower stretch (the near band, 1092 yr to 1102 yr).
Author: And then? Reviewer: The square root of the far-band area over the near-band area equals 0.61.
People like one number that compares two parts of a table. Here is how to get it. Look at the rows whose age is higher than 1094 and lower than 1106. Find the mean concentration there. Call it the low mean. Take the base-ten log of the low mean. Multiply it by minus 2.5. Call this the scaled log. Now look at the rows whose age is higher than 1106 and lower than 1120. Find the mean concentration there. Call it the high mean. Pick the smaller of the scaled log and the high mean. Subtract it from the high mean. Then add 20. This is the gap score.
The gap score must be 127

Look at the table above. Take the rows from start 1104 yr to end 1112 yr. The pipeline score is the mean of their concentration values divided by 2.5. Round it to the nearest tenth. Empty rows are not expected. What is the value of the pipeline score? 41.0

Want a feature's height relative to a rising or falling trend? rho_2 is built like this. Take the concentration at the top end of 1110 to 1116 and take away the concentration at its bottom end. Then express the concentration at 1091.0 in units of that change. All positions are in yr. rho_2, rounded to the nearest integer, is -26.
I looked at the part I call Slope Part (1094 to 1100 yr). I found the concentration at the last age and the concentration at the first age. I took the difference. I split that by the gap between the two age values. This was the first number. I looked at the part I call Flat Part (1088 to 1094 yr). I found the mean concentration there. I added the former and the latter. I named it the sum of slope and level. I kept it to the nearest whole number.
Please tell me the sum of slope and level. 107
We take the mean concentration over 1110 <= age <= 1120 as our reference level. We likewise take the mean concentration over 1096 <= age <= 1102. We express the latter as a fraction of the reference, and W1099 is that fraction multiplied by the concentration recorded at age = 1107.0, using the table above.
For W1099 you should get 109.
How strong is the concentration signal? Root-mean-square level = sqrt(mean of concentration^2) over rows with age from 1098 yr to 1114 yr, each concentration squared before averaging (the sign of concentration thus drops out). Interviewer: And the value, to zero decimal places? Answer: 103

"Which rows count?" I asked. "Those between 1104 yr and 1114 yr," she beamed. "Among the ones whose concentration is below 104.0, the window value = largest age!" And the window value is 1113.0 yr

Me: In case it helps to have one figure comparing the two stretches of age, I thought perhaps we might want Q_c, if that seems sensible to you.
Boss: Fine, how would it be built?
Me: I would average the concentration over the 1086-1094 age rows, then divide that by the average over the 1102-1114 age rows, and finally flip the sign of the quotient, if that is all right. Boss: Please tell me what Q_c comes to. -1.07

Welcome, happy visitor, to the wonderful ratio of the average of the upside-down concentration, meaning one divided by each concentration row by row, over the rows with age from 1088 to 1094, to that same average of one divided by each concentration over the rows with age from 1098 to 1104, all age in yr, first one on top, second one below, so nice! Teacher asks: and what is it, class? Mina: 0.98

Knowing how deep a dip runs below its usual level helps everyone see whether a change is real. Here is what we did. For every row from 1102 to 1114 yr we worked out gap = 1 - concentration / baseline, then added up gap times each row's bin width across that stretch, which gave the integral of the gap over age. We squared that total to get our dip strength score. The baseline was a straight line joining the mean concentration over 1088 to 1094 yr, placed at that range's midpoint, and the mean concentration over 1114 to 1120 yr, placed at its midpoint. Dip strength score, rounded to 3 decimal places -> 0.017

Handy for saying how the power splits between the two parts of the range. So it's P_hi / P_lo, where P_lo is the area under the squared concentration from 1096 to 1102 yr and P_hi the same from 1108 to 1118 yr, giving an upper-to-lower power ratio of 1.5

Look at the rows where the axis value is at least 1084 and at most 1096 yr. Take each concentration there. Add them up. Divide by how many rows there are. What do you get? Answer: 109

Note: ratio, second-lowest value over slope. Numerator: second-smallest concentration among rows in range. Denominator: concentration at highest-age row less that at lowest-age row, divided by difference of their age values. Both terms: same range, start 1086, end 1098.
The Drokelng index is -825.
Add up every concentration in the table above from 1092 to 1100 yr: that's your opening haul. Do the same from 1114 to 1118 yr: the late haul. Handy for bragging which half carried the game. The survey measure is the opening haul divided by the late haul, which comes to 2.2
